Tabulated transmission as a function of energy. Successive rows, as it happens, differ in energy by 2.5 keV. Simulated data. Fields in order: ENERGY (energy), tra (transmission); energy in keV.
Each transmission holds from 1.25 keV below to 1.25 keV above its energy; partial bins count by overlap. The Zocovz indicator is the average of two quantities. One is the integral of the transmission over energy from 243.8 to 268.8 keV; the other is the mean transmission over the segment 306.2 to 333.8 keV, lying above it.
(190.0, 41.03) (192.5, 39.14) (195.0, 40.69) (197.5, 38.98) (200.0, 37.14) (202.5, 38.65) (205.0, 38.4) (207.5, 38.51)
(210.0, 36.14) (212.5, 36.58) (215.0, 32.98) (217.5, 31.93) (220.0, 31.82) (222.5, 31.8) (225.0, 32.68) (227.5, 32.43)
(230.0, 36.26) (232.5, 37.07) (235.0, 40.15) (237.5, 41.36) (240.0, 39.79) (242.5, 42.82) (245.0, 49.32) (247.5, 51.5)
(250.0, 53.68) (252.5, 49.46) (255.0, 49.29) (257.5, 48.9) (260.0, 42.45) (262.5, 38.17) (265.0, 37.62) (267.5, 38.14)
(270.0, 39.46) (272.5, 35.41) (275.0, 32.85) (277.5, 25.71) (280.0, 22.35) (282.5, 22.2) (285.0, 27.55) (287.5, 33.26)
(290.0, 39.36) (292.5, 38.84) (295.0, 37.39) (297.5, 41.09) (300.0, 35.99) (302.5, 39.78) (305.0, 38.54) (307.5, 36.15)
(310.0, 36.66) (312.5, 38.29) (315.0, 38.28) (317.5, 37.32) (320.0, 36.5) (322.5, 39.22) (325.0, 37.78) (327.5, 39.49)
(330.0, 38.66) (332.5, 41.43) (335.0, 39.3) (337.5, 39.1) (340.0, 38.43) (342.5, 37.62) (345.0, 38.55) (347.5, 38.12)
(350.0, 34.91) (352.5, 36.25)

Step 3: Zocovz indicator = 592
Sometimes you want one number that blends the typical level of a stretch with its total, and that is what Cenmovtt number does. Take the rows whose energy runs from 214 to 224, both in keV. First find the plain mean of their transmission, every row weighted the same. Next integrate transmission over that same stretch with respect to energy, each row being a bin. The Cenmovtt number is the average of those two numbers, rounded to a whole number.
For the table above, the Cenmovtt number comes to 177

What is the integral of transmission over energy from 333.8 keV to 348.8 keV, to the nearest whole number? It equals 578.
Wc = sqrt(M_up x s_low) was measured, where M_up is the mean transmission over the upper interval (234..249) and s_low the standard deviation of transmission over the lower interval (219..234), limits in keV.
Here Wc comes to 10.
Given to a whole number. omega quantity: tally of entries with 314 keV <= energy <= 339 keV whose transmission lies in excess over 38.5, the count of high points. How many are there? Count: 6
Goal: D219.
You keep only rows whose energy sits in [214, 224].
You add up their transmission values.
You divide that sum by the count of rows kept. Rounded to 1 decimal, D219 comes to 32.1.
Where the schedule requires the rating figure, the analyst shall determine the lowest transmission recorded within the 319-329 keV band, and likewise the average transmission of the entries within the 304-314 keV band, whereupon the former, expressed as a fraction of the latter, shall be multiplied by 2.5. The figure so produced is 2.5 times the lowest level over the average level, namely 2.44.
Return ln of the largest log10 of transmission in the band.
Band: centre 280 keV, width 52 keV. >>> 0.526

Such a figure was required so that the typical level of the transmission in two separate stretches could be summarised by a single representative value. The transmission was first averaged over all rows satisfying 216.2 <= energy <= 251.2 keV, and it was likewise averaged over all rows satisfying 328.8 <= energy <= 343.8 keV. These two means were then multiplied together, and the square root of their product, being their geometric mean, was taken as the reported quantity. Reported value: 39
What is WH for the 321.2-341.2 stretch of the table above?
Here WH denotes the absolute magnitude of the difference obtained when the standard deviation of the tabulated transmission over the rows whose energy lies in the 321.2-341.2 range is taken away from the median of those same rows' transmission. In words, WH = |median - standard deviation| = 38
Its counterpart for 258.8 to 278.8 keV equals 33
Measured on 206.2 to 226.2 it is 30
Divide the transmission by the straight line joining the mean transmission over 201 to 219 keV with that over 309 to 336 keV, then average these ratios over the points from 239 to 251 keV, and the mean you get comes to 1.3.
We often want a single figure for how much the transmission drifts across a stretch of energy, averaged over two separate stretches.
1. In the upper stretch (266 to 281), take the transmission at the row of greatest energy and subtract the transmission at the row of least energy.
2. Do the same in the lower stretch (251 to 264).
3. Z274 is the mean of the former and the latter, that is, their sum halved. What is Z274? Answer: -14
